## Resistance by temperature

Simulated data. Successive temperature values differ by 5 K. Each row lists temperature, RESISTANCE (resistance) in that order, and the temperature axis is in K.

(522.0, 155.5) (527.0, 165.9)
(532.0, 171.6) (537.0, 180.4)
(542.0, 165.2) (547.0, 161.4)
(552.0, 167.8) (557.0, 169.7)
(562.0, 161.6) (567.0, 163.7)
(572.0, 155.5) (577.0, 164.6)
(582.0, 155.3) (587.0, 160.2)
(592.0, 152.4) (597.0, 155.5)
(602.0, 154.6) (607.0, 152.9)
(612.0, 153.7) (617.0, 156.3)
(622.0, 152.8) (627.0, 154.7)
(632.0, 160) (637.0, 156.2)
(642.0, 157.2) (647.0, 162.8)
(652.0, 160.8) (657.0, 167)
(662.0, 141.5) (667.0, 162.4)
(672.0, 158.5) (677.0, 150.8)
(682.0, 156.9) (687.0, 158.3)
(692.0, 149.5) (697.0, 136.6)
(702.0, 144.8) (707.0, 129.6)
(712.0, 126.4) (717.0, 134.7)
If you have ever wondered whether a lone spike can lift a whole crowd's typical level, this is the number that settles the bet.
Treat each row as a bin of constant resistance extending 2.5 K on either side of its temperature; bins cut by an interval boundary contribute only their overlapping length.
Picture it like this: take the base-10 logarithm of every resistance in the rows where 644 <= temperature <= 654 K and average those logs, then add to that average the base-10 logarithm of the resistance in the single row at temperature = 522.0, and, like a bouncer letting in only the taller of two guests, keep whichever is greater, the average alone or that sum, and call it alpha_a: 4.40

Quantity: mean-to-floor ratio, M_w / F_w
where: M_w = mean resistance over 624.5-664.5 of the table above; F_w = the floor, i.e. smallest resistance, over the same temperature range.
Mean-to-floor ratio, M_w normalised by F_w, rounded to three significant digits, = 1.11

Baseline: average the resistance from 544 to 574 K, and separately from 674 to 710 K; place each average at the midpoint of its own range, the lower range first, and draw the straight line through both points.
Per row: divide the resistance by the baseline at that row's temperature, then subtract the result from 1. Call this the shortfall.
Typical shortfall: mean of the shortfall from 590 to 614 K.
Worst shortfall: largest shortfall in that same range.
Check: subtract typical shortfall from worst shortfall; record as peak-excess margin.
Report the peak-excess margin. 0.017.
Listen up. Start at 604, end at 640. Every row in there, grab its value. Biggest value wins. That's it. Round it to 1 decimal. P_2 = 160.0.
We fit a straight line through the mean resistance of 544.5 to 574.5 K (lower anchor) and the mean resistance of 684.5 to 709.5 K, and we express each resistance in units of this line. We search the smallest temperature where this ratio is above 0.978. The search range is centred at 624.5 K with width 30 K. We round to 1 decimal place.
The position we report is 612.0 K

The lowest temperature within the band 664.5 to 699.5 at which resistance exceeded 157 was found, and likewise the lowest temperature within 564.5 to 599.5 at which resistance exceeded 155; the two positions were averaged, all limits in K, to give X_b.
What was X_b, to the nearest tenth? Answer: 617.0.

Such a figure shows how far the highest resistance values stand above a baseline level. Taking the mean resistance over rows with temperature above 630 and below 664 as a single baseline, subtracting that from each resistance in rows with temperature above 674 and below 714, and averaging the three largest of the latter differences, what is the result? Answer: -3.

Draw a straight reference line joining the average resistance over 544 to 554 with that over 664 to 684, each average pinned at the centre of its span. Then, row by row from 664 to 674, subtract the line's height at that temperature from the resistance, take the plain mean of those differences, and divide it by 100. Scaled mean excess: 0.03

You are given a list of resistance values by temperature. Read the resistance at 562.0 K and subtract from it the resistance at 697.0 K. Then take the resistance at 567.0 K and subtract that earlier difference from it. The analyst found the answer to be 139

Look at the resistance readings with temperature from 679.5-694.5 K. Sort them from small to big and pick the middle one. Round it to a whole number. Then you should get 157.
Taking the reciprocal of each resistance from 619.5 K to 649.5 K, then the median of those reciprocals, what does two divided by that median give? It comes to 313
